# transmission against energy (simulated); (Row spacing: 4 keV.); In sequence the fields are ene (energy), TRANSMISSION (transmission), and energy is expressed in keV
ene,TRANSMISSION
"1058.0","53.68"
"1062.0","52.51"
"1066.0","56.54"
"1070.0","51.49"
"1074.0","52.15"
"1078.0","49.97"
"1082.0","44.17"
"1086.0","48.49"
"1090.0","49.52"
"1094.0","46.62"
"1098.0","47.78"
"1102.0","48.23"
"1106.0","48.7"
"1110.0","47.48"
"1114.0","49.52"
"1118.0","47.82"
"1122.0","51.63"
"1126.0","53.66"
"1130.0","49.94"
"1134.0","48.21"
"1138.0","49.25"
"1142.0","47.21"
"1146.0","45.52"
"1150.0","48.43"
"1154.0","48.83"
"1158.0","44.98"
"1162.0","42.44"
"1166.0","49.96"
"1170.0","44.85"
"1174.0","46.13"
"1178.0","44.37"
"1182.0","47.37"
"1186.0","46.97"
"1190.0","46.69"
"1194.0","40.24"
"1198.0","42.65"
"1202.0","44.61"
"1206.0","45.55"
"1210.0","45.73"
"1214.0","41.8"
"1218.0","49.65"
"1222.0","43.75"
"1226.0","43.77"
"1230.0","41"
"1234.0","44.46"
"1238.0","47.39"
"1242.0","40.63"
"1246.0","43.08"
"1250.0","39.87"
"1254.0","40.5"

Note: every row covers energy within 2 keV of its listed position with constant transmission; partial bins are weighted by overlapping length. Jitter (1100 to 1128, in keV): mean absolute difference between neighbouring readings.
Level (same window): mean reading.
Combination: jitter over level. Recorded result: 0.038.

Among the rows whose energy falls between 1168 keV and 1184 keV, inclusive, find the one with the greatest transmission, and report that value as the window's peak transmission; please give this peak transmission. 47.37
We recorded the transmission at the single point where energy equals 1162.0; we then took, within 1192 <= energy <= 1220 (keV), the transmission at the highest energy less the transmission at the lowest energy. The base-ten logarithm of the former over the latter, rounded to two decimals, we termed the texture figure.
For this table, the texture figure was 0.65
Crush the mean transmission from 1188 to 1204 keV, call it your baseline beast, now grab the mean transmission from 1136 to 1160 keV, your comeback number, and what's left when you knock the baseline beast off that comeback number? 3.8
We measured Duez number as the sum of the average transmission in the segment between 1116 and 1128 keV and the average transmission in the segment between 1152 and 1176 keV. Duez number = 97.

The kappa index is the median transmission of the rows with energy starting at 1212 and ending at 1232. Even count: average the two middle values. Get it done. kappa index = 44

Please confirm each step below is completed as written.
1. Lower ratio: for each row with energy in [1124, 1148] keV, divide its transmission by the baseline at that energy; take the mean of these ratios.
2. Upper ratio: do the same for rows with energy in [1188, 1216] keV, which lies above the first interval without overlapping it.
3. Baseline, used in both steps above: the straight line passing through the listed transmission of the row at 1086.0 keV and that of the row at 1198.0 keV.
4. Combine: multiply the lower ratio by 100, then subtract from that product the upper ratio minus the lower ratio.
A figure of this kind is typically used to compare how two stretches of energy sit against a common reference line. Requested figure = 106.7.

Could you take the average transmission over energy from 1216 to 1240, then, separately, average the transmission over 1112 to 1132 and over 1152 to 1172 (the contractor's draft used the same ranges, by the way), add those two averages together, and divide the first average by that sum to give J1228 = 0.465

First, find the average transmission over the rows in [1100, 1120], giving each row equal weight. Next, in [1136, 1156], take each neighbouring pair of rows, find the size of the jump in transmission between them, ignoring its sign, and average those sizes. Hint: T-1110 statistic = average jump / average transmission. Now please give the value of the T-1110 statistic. 0.036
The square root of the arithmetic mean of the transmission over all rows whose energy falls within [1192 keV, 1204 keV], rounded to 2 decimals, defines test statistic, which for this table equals 6.52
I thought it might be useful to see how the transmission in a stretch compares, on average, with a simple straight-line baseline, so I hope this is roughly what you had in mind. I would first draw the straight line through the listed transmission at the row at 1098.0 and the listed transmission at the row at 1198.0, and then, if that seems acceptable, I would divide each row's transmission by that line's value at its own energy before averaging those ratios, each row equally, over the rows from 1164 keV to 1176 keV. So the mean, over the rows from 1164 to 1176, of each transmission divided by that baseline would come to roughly 1.07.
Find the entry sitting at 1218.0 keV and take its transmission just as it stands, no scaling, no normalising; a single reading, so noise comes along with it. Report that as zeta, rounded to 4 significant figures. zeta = 49.65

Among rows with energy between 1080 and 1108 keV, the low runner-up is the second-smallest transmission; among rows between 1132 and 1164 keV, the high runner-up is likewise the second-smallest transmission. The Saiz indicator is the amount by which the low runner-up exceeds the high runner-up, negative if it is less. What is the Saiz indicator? 1.6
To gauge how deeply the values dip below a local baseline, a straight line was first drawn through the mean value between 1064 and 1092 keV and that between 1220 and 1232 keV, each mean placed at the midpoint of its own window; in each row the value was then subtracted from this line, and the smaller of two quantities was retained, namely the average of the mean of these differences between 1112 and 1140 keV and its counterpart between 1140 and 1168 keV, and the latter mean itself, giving -1.2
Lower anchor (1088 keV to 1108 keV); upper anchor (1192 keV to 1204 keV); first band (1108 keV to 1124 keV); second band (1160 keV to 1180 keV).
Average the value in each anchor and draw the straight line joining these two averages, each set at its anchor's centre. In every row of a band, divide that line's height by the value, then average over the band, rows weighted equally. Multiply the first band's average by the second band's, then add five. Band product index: 5.93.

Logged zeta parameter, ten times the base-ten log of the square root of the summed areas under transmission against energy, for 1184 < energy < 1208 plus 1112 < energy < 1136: 16.8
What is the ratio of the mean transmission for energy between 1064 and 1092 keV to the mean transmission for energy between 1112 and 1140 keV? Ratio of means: 1.01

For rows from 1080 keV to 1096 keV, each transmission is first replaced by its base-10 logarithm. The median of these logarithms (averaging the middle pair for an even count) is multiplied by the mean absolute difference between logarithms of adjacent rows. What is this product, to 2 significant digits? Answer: 0.042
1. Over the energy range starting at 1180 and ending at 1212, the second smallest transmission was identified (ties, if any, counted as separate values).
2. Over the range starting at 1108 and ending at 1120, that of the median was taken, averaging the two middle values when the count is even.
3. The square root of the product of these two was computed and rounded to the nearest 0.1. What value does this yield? 45.2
